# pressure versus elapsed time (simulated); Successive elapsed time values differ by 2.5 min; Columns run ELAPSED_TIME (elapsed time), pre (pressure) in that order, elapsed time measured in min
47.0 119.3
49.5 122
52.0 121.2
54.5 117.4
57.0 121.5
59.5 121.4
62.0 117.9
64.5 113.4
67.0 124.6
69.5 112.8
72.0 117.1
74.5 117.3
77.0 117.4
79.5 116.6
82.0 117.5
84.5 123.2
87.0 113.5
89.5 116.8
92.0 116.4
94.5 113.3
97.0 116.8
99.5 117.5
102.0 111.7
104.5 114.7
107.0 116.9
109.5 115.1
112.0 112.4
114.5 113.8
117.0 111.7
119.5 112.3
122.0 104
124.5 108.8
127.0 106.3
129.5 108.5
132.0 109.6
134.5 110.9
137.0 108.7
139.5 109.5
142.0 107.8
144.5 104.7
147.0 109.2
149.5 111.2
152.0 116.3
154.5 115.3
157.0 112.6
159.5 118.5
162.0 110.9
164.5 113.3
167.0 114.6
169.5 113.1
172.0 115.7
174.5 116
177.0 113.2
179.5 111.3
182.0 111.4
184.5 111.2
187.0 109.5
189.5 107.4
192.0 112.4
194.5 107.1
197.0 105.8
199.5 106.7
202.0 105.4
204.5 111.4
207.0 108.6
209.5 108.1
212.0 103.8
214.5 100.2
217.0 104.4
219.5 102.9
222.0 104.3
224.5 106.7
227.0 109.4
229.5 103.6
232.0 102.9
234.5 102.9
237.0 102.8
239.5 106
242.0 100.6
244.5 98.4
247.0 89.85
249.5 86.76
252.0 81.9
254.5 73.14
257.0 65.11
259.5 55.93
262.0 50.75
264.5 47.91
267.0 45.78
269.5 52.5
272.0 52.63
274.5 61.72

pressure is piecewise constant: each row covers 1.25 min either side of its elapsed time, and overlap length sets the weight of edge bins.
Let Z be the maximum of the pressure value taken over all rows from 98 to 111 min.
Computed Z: 117.5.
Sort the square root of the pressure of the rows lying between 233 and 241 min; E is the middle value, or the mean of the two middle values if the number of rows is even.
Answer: 10.1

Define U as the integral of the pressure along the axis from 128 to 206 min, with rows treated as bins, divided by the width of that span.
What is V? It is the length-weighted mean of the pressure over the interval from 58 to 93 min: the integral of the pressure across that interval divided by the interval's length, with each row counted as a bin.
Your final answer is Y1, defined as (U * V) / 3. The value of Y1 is 4348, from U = 111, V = 118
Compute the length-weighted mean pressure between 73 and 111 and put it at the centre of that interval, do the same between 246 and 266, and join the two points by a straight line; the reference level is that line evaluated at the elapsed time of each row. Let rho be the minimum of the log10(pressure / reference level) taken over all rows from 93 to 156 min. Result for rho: -0.014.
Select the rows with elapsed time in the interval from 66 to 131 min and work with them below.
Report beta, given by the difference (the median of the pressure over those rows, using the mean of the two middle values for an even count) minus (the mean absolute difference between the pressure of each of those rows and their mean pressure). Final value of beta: 111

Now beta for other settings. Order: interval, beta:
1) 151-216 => 108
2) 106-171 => 109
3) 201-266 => 88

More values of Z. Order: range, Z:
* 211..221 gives 104.4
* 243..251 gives 98.4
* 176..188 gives 113.2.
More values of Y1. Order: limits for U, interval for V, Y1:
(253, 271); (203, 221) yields 1978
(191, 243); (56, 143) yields 4017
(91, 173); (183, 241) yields 3972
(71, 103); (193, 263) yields 3763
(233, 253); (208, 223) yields 3343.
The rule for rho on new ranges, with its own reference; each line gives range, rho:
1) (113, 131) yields -0.014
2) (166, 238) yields 0.082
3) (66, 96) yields -0.037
